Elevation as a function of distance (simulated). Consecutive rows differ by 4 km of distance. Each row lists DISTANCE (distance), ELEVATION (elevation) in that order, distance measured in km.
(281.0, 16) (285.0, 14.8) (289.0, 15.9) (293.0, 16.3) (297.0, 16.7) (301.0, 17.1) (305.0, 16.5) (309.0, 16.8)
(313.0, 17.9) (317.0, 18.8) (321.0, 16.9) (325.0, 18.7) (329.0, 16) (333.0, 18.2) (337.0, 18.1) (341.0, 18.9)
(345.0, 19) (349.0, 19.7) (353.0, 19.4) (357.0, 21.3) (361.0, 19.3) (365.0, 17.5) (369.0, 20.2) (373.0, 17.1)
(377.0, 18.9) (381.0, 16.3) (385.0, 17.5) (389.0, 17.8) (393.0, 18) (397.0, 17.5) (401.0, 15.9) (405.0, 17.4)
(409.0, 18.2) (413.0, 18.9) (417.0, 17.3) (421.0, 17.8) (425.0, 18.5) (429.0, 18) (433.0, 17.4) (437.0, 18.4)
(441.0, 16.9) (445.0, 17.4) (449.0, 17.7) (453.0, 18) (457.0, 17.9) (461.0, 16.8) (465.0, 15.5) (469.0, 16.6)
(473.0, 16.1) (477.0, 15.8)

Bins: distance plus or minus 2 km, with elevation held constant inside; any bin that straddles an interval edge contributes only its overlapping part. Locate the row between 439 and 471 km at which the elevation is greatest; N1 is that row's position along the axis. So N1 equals 453.0 km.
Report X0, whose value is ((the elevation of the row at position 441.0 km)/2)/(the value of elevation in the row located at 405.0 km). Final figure 0.486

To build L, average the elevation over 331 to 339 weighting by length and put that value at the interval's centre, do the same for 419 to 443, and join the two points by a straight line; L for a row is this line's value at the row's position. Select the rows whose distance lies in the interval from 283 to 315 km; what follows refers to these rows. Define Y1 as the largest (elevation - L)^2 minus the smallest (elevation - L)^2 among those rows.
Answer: 12.3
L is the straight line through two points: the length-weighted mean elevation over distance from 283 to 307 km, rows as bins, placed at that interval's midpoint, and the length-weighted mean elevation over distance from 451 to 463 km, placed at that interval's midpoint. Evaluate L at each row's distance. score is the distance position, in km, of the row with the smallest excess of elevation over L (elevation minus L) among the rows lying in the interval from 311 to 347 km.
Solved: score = 329.0 km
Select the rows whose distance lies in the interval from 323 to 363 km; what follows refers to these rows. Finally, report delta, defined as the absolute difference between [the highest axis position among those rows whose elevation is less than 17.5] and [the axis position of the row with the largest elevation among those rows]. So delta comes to 28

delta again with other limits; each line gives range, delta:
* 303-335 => 12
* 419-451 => 20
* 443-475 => 20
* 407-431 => 4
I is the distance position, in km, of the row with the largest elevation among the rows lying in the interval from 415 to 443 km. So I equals 425.0 km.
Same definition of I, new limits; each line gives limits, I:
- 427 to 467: 437.0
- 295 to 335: 317.0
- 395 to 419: 413.0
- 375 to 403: 377.0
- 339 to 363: 357.0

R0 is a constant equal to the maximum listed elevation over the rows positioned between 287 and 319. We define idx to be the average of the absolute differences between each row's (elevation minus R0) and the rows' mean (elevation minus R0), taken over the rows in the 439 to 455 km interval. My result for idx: 0.35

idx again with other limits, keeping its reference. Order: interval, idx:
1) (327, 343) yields 0.90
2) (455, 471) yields 0.65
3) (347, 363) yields 0.69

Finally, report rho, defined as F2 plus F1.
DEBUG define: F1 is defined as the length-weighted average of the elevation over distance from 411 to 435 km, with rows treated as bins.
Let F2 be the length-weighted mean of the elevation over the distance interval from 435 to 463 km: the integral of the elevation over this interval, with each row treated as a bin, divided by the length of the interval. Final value 35.6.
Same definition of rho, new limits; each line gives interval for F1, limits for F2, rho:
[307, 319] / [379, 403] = 35.0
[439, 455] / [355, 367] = 36.9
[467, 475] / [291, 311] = 33.0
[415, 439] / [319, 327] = 35.7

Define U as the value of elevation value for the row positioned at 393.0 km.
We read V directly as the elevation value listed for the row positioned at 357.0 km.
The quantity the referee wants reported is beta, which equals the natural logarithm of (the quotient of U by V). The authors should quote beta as -0.17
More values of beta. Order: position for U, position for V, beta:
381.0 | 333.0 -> -0.11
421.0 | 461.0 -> 0.06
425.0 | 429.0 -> 0.03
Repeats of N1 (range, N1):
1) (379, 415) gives 413.0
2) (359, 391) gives 369.0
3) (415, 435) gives 425.0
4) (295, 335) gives 317.0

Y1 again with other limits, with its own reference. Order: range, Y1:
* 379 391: 2.9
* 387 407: 4.1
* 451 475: 4.9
